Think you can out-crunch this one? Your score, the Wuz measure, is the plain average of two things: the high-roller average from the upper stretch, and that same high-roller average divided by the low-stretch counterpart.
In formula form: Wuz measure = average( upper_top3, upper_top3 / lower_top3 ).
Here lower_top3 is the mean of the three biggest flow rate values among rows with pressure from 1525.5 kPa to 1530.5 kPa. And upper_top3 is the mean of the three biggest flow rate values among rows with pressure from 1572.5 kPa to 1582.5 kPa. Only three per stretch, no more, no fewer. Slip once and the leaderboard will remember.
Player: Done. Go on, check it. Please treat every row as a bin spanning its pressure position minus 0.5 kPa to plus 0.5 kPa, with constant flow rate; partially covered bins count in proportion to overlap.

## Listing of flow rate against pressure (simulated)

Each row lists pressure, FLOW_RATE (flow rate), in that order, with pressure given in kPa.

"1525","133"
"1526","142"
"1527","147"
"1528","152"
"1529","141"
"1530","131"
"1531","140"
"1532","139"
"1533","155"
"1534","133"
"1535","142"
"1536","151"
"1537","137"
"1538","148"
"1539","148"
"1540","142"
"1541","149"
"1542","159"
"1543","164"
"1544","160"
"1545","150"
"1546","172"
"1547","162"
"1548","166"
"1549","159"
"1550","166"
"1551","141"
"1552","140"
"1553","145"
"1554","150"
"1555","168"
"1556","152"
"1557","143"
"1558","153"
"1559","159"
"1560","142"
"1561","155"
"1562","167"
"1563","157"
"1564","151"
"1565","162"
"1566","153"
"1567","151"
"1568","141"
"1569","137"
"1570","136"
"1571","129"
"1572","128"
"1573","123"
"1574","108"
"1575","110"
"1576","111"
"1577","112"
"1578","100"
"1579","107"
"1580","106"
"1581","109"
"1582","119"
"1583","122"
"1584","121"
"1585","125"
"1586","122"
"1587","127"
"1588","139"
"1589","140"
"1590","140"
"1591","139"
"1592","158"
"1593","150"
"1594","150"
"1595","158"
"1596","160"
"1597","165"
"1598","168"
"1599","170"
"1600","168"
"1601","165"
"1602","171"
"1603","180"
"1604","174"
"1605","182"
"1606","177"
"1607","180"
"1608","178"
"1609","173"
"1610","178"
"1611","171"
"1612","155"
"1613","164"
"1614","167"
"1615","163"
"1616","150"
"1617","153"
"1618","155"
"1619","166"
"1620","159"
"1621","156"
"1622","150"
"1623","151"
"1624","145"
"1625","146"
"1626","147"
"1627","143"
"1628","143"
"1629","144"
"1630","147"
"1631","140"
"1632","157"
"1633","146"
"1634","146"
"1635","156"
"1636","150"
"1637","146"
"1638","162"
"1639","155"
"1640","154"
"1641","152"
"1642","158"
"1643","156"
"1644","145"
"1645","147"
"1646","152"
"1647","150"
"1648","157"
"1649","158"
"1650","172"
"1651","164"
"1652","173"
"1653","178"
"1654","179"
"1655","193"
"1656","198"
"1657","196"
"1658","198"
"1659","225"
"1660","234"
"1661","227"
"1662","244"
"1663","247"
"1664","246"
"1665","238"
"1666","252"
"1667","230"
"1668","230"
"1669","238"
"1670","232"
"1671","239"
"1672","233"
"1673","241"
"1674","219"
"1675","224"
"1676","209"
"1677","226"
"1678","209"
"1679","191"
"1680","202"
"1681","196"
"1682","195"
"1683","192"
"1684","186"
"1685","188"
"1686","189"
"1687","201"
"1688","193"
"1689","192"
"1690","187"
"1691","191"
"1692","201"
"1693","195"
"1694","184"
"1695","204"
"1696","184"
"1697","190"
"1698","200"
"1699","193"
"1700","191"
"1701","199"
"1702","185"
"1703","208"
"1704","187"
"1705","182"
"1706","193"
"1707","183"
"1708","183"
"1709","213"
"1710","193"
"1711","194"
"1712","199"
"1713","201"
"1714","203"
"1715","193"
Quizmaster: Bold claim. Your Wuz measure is 59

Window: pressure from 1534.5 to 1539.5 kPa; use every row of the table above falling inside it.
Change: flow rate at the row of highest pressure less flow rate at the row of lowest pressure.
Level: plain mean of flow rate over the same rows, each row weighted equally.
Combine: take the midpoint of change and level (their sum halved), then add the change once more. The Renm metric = 82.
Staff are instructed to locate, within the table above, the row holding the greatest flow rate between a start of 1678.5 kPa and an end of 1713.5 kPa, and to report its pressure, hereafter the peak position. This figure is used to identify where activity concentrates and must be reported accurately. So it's 1709 kPa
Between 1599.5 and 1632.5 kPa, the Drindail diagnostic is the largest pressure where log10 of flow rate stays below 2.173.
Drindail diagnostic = 1631 kPa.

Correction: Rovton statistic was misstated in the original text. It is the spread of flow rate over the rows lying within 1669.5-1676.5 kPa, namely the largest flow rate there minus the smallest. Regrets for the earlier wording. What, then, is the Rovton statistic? 32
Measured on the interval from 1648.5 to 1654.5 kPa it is 21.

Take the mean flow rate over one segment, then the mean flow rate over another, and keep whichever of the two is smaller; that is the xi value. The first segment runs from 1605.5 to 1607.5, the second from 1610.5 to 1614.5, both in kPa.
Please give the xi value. 164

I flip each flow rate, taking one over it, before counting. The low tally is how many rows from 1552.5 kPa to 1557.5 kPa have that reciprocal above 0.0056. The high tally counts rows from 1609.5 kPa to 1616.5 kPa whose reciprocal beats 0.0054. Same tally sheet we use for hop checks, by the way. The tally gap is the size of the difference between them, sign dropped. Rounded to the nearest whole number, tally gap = 2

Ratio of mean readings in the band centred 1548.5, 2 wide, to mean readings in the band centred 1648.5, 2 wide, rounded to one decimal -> 1.0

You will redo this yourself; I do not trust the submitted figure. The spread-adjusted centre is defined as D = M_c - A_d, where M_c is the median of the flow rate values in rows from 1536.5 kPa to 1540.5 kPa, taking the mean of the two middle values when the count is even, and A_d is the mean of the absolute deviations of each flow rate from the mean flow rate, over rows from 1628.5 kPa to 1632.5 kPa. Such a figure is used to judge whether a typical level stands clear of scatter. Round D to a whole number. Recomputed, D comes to 140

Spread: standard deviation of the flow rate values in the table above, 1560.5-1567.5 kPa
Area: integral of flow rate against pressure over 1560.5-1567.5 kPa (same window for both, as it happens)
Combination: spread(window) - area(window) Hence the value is -1090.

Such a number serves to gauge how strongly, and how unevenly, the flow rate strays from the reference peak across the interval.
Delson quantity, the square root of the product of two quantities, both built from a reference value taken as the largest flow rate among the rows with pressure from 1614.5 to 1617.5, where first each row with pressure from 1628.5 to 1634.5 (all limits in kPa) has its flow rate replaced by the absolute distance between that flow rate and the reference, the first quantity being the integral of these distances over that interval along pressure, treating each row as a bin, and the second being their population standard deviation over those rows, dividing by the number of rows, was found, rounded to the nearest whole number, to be 22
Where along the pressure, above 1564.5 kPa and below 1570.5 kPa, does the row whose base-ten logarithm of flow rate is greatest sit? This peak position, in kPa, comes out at 1565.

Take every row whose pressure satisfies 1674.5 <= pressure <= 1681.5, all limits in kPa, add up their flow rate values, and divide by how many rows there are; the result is 208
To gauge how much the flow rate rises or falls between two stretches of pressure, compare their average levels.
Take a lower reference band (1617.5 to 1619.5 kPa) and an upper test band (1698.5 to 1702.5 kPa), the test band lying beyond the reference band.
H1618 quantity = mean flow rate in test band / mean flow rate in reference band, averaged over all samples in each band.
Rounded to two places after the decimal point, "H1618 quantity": 1.20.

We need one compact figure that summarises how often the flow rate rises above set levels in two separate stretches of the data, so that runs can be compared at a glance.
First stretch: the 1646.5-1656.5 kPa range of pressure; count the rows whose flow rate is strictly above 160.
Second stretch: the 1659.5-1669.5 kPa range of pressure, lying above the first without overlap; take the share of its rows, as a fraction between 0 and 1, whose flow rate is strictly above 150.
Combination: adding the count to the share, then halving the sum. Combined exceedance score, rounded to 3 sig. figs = 4.00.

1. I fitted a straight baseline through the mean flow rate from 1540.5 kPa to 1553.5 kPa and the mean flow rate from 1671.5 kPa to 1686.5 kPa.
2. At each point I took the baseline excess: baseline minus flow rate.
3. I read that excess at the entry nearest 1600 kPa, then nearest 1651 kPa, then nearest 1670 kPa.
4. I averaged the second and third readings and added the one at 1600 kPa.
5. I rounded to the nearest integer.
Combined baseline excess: 10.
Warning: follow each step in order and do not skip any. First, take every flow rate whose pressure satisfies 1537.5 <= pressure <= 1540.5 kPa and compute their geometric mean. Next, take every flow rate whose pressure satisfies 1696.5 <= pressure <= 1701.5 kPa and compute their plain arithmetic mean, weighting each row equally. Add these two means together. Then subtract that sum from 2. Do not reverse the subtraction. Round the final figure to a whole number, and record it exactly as -339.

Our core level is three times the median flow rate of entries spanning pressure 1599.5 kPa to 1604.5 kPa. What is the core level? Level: 513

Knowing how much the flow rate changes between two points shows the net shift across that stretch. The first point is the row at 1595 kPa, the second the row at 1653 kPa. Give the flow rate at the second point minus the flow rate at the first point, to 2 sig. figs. 20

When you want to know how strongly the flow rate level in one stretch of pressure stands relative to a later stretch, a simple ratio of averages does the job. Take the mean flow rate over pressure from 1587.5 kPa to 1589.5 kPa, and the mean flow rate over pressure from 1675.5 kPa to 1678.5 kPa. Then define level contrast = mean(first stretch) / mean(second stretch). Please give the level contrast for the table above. 0.65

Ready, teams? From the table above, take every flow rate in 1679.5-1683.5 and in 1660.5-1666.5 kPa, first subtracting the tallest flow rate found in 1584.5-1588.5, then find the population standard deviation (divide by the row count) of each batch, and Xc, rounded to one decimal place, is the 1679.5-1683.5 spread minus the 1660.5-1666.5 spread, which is -4.4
